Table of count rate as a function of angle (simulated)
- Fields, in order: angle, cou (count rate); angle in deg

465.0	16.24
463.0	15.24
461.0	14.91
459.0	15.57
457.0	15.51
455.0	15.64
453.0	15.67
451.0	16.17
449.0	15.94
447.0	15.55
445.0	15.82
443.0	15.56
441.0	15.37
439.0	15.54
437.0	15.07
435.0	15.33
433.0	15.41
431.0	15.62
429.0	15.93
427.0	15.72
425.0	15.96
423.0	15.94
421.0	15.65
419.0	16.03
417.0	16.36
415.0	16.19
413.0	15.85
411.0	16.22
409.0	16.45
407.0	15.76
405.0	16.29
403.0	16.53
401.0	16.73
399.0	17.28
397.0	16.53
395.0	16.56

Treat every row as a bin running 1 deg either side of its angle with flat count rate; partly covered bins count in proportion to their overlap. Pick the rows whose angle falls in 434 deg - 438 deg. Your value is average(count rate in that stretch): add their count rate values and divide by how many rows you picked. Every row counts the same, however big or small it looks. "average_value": 15.2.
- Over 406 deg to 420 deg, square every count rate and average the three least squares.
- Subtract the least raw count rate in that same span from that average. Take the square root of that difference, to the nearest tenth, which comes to 15.4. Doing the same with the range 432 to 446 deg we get 14.8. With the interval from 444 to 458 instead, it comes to 15.1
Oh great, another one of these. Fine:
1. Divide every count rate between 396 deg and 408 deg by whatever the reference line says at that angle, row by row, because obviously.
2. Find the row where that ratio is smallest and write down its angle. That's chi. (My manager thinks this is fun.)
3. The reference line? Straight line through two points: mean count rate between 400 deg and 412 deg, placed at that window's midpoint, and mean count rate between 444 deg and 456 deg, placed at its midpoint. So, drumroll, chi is 407.0 deg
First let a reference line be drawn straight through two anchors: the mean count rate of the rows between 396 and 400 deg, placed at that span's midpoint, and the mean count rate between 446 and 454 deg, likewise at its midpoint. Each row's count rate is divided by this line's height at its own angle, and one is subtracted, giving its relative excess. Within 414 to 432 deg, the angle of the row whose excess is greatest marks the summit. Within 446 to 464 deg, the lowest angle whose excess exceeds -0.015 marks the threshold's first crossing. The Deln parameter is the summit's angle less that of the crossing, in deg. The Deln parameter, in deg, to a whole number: -32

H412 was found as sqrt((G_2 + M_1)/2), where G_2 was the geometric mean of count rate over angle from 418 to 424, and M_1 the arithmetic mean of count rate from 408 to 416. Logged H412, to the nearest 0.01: 4.00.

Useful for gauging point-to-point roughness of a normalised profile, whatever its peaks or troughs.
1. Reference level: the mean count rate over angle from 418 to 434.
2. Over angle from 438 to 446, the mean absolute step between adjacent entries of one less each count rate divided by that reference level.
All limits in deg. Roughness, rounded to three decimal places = 0.013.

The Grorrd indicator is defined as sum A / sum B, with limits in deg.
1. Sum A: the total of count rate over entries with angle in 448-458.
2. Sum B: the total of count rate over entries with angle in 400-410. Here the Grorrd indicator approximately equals 0.97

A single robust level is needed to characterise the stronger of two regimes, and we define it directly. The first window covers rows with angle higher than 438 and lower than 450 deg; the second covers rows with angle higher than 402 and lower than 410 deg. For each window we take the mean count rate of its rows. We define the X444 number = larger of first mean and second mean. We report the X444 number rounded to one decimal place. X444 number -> 16.3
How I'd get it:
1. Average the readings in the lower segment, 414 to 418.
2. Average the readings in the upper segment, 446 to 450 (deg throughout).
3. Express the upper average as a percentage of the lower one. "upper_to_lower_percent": 96.7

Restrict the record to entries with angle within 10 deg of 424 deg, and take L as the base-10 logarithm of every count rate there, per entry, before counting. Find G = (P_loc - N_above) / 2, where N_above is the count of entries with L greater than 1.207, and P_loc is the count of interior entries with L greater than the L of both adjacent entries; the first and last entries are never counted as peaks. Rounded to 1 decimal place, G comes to 0.5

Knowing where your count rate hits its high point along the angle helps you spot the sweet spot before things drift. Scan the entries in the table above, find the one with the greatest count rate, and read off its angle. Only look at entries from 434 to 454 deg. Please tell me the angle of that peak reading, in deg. 451.0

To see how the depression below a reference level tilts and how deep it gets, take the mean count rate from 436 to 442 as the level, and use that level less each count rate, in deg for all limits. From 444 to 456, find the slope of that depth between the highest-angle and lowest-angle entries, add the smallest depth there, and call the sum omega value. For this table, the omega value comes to -0.83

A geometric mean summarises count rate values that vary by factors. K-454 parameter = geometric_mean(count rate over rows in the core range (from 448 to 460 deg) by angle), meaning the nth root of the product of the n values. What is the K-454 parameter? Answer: 15.7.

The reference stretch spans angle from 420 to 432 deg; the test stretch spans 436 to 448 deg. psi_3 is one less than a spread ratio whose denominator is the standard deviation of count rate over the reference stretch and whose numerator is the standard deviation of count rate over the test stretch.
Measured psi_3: 0.59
